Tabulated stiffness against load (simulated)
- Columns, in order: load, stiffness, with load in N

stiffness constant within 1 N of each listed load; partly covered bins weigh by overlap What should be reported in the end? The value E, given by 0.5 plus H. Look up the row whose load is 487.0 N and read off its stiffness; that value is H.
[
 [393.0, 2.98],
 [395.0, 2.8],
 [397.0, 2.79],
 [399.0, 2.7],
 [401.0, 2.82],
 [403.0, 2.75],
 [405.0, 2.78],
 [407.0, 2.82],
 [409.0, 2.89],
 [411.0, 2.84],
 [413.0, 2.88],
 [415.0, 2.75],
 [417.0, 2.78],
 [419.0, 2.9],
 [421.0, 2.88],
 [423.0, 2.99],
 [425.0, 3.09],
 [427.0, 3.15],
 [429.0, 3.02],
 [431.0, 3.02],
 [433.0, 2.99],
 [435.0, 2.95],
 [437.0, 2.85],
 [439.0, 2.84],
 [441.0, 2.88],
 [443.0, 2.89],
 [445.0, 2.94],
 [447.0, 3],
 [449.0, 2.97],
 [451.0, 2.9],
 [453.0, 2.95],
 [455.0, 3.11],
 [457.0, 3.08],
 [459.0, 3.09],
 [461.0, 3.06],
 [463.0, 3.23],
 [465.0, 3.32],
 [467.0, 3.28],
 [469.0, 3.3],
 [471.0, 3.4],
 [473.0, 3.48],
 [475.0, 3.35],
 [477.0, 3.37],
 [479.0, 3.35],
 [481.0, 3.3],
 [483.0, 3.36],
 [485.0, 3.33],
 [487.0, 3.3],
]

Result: 3.80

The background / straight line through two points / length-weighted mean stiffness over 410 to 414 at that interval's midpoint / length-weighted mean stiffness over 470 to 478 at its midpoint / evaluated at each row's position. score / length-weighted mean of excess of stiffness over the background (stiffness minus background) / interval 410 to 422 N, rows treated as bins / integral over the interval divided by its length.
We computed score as -0.06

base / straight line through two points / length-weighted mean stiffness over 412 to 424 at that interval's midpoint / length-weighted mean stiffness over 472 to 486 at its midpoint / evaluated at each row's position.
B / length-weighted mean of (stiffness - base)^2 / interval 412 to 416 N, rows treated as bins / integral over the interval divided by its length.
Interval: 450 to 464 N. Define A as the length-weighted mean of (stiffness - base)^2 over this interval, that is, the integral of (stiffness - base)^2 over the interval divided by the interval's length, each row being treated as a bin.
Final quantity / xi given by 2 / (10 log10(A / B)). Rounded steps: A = 0.0206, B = 0.0056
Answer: 0.4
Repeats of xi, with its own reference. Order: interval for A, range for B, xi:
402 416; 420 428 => -0.3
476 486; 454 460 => -0.4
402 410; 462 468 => 0.8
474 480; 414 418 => -0.2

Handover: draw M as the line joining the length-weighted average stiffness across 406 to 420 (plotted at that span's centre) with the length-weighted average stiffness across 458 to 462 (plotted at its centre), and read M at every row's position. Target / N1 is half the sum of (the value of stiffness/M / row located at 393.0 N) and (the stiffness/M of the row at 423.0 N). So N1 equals 1.06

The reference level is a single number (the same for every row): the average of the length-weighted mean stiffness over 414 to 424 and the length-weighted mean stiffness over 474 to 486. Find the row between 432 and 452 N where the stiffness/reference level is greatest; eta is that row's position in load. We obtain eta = 447.0 N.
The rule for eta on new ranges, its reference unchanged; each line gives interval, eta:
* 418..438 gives 427.0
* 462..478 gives 473.0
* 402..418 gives 409.0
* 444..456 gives 455.0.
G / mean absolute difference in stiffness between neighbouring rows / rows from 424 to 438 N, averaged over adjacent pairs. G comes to 0.060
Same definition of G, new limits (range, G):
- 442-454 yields 0.052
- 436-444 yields 0.020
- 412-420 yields 0.093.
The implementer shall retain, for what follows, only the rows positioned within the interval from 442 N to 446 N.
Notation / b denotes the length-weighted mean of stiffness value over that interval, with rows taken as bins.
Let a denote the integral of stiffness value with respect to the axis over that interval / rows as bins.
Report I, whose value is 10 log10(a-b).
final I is 9.4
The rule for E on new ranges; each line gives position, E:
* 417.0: 3.28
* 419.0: 3.40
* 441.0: 3.38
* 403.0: 3.25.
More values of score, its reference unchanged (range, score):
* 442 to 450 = -0.21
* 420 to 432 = 0.04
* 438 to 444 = -0.24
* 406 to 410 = 0.03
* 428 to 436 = -0.04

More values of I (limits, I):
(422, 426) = 9.6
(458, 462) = 9.6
